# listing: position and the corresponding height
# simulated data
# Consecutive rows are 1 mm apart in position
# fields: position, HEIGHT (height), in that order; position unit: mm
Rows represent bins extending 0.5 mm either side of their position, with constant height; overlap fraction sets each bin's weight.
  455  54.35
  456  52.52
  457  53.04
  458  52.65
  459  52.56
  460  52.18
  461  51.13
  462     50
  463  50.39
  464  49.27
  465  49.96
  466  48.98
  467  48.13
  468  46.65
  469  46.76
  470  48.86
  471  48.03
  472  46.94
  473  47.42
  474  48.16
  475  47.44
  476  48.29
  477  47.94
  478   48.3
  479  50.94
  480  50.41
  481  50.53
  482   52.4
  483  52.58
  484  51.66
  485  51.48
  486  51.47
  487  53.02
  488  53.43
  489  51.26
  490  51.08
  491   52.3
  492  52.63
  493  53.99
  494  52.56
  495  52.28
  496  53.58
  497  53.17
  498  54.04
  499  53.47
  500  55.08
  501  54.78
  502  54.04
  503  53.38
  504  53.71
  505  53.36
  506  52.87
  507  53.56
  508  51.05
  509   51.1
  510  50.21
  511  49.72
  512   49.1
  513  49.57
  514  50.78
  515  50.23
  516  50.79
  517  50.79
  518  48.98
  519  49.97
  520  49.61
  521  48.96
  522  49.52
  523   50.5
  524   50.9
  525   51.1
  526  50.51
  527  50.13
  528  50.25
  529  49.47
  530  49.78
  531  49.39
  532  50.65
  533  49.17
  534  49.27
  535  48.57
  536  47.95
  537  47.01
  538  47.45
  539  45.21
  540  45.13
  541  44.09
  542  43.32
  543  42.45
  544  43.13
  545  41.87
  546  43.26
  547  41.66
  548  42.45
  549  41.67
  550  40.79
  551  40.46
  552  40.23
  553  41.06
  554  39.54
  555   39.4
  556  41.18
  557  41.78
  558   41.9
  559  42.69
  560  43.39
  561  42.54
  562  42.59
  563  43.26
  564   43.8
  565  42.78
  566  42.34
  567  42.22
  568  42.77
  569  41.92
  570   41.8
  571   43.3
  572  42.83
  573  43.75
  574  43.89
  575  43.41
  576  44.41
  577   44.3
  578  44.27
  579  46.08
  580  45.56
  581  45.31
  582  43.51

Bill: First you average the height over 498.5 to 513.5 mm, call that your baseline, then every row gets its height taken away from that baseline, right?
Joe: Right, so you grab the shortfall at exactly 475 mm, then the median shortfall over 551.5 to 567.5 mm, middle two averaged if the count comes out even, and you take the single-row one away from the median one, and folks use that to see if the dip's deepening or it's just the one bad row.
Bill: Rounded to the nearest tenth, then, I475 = 5.2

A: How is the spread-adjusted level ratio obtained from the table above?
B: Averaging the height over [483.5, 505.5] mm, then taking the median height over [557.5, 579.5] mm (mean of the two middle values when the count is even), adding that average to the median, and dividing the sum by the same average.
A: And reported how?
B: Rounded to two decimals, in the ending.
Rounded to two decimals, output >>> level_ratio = 1.81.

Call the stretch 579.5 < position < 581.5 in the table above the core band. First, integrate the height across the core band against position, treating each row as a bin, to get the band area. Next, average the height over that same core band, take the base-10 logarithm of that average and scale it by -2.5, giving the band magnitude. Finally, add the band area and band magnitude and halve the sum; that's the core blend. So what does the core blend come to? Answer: 43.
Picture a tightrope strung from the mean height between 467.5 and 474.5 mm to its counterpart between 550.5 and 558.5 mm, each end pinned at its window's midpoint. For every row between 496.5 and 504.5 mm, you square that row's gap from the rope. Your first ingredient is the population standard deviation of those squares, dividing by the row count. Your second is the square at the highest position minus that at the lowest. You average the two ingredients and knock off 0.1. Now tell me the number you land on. 15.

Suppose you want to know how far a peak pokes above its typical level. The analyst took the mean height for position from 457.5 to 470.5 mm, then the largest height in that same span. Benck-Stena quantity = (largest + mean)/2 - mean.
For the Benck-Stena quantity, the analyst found 1.42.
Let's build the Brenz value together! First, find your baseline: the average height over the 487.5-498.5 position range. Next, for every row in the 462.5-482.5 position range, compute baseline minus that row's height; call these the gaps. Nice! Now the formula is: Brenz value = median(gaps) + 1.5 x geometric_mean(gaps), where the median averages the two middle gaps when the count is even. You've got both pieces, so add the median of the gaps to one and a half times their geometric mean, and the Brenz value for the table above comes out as 10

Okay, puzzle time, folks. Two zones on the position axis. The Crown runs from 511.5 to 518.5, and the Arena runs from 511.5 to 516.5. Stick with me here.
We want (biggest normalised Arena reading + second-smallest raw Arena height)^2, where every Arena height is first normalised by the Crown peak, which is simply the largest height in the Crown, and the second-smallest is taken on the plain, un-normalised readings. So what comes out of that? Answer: 2557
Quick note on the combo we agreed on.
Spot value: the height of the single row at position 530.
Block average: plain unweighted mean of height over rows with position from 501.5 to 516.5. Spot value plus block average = 101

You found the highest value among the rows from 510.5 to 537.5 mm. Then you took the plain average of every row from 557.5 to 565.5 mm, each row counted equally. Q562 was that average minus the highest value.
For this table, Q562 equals -8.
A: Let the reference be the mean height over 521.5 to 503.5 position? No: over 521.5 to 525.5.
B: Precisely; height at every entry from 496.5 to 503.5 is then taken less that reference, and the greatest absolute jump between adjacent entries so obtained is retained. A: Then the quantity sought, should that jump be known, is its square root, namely 1.27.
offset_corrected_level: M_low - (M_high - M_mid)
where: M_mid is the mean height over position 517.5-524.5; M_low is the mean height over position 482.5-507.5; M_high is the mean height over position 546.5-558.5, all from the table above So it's 61.8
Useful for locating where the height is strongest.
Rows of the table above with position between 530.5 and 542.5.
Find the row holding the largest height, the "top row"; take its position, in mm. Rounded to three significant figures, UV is 532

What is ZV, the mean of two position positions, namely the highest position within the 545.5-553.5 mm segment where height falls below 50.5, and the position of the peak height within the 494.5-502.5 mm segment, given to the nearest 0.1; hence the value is 526.5 mm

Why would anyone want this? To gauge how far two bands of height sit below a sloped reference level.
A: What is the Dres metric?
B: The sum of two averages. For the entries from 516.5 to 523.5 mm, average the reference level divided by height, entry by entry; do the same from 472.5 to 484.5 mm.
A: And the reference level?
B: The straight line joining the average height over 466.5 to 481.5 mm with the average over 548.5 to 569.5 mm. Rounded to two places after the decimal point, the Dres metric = 1.87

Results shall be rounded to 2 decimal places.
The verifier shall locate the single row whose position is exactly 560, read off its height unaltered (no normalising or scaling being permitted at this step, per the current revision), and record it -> 43.39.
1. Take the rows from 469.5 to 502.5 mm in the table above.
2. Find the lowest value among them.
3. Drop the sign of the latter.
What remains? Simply 46.9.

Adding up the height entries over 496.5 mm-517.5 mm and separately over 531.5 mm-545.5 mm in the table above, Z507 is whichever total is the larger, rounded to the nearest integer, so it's 1095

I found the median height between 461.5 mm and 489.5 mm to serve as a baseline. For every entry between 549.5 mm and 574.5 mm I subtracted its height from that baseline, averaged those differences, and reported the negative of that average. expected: -8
